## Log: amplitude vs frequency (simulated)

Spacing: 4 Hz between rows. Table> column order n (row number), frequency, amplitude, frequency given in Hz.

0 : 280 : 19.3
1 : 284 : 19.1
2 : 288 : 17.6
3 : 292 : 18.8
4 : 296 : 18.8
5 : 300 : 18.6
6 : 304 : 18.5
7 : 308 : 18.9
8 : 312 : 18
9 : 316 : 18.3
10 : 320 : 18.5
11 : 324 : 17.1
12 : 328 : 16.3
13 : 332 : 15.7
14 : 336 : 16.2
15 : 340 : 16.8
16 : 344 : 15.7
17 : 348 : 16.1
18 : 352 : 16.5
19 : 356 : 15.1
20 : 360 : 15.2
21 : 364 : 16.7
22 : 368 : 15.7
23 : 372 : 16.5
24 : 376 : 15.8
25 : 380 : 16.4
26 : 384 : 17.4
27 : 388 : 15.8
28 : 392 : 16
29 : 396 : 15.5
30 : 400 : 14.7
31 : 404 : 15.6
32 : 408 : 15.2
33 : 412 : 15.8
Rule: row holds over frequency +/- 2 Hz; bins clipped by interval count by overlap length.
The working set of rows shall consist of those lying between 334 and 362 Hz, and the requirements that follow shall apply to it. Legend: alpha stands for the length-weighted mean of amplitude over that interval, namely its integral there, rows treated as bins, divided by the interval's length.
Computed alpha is 15.9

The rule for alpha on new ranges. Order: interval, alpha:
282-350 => 17.6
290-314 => 18.6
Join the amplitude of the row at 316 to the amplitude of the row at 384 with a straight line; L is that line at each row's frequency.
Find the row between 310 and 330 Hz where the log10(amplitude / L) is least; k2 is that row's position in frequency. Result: 328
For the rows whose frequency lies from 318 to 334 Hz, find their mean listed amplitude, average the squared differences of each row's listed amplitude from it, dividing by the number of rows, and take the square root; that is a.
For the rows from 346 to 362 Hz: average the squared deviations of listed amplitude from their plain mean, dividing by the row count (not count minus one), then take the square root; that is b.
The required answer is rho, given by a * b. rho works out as 0.62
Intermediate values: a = 1.05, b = 0.59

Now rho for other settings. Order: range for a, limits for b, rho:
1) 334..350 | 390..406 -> 0.19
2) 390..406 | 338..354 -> 0.20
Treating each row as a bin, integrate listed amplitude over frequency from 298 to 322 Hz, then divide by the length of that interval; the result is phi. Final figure 18.5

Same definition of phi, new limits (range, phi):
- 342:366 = 15.9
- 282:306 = 18.6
